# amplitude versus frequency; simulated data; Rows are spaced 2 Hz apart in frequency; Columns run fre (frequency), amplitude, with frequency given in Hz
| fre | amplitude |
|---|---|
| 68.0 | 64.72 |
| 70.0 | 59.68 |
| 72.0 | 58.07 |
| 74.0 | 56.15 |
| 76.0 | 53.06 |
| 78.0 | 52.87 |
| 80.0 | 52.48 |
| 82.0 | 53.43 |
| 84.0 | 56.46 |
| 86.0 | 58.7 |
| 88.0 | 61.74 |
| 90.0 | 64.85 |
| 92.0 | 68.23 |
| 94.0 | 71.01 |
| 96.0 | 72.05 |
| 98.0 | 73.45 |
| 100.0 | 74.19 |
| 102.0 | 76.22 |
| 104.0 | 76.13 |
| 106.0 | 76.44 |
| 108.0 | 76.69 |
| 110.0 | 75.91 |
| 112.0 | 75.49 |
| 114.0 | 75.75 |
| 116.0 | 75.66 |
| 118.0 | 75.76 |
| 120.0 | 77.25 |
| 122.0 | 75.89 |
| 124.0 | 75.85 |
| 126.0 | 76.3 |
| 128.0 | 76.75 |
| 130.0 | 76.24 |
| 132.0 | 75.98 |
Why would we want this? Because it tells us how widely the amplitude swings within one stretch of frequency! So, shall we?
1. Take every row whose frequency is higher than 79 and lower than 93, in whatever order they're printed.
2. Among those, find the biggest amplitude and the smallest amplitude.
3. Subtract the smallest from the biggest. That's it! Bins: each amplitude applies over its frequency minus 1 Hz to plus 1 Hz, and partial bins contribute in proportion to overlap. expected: 16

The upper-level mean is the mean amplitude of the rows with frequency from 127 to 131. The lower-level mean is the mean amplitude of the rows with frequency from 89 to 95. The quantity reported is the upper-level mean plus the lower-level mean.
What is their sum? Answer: 145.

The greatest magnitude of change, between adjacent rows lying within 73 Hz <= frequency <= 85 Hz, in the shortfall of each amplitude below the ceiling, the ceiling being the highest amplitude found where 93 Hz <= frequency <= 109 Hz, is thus 3.09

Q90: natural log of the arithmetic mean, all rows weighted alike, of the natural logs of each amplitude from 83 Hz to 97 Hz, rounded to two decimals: 1.43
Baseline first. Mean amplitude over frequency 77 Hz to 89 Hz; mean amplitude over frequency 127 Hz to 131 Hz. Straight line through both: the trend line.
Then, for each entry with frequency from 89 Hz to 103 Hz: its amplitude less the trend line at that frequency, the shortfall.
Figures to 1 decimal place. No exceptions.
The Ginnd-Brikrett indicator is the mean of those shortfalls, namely 9.7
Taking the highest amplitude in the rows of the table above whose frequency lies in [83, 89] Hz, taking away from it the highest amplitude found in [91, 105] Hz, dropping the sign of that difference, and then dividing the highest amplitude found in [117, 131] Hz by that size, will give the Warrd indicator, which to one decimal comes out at 5.3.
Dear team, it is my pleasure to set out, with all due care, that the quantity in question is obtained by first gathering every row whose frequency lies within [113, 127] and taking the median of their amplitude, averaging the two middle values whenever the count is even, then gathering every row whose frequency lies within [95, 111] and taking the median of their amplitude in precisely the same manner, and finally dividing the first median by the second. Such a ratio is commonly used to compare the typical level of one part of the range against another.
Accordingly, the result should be 1.00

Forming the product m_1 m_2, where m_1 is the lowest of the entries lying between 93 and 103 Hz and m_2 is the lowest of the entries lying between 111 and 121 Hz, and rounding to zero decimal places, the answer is 5361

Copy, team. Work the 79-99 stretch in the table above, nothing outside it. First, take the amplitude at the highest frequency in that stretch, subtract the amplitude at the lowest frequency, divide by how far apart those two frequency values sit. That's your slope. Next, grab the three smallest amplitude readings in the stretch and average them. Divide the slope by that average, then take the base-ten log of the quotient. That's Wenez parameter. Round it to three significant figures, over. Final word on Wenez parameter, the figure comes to -1.67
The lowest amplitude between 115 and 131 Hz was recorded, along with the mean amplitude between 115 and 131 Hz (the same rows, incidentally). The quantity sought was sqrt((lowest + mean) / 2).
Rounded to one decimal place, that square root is 8.7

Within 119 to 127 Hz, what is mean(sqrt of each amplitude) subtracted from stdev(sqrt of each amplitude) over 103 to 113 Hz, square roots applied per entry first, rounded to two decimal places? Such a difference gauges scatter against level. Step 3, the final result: -8.71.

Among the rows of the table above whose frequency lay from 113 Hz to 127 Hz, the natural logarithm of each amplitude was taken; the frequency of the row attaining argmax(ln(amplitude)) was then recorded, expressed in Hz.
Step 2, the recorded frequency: 120.0 Hz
